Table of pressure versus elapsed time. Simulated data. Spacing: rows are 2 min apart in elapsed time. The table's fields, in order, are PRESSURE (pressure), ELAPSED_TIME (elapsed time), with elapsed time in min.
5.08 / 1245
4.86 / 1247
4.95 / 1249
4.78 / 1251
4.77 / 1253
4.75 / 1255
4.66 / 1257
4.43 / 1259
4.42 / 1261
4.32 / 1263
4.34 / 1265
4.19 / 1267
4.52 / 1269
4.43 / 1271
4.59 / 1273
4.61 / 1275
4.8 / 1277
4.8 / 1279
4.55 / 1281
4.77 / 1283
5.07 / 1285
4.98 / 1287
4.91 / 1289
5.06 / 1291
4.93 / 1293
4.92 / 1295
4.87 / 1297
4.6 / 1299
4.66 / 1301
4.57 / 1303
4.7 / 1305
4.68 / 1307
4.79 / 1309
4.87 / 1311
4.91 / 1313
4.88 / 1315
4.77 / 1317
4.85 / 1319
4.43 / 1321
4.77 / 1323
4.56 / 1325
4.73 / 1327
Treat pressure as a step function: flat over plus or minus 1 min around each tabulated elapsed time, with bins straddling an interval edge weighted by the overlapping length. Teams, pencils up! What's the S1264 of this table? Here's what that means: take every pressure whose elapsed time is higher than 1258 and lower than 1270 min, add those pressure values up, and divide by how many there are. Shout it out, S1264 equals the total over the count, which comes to 4.37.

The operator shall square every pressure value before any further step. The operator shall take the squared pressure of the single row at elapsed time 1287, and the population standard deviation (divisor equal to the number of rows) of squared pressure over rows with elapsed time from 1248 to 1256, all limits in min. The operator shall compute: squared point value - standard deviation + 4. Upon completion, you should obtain 28.0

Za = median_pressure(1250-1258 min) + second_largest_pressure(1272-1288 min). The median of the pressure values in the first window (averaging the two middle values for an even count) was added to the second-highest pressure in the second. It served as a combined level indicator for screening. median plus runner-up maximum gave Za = 9.74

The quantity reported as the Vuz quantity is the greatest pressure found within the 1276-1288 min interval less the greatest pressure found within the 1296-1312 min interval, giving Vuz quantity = 0.20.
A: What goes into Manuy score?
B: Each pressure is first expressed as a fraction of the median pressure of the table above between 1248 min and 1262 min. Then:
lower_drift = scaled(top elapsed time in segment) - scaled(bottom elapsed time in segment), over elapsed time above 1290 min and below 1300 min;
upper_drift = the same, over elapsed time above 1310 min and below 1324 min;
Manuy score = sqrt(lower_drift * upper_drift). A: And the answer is 0.05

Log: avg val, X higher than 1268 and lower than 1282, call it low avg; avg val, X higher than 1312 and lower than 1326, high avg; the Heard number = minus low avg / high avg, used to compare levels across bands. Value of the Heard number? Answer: -0.97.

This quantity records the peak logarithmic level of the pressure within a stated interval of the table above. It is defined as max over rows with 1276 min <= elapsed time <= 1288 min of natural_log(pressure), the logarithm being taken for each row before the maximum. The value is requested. 1.62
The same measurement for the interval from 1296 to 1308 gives 1.58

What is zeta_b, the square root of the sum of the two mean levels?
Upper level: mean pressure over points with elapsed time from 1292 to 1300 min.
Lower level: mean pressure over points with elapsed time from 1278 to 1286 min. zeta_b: 3.10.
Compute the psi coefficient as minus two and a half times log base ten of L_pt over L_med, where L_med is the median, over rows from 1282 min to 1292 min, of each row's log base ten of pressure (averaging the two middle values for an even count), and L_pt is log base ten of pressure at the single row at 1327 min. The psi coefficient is 0.04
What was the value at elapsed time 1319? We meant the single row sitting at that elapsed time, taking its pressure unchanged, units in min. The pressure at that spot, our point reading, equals 4.85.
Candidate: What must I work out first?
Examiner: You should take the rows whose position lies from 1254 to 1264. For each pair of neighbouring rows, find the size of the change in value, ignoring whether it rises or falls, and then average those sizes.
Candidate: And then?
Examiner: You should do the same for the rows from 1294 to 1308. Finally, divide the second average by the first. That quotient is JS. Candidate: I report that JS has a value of 0.96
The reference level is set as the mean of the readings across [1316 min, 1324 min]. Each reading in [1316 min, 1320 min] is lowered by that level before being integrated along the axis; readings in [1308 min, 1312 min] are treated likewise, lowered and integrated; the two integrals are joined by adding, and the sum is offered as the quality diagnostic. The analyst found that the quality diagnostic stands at 0.9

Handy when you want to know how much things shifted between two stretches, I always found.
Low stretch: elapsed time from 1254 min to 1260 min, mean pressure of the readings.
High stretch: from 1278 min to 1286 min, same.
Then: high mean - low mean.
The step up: 0.18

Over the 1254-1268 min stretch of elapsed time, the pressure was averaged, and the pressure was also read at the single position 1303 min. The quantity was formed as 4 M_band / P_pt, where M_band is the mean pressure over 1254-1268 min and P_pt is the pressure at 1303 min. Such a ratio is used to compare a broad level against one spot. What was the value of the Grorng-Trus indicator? 3.9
